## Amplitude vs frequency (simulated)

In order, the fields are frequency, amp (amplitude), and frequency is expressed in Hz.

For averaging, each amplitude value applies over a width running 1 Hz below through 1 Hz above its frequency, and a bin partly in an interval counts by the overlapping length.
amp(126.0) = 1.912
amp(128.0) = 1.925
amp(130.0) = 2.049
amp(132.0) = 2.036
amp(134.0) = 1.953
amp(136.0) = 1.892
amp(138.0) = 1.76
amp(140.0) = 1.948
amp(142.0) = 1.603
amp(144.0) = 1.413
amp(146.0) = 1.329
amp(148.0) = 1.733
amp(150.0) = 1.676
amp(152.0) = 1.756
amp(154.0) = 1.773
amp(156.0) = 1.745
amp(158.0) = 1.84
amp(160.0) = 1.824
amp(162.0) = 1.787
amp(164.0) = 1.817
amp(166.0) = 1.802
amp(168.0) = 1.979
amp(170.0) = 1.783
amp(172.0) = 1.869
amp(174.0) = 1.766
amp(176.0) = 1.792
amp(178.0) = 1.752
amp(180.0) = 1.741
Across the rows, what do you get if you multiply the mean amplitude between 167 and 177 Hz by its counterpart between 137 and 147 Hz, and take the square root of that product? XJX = 1.72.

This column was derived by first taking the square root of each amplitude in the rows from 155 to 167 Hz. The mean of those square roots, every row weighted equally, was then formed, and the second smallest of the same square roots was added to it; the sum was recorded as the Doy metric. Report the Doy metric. 2.68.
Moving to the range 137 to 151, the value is 2.47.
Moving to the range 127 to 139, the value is 2.77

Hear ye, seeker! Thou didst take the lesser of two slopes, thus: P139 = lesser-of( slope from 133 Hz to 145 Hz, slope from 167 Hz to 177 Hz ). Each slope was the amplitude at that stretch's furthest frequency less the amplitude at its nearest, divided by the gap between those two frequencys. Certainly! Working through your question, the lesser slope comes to -0.054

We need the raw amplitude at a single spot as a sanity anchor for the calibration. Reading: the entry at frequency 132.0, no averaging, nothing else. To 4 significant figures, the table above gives 2.036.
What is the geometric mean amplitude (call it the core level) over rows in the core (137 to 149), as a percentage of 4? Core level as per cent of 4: 40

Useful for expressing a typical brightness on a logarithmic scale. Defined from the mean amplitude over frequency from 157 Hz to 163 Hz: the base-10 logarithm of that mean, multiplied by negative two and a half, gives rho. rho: -0.65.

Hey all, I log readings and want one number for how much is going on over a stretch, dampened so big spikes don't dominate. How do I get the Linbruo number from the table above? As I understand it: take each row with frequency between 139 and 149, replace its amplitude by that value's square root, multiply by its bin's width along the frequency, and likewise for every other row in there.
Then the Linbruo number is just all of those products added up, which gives 12.6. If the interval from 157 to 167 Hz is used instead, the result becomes 13.5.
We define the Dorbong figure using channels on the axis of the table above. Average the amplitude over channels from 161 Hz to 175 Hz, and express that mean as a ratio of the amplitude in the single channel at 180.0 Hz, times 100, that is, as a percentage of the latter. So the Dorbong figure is 105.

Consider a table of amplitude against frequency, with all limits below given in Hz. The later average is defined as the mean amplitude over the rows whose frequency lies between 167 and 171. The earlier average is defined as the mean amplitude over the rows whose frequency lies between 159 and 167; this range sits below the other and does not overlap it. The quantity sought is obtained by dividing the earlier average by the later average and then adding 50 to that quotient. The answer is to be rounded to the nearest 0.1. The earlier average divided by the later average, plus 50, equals 51.0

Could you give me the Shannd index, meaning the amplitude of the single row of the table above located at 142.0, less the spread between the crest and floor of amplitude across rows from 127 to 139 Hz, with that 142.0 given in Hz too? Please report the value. 1.3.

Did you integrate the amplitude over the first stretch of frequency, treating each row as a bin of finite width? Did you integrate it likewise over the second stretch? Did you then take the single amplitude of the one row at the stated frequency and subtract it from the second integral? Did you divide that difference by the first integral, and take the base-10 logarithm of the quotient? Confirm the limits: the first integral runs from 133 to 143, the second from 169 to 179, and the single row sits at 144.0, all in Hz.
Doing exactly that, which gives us -0.04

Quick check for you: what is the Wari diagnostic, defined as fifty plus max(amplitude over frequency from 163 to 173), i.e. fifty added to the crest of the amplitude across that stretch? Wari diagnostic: 52.0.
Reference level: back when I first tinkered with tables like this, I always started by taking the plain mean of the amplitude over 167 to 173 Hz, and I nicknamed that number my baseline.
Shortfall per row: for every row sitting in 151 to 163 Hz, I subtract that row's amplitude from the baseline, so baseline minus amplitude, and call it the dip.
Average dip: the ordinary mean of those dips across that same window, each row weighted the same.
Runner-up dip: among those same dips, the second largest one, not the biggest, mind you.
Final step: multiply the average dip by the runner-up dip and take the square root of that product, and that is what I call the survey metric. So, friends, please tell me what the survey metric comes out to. 0.10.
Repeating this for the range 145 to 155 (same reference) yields 0.21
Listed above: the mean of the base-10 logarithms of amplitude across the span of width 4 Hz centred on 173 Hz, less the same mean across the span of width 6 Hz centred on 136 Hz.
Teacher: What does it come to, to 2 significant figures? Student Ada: -0.012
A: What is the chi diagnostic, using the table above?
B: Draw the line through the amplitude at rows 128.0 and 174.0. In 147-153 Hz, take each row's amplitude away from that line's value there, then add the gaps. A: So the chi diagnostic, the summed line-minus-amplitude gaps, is 0.4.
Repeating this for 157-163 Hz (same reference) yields 0.0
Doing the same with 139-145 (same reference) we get 0.7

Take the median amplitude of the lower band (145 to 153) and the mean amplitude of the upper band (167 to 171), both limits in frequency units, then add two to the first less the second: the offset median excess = 1.82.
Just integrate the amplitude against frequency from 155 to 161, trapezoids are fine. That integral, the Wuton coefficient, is 10.8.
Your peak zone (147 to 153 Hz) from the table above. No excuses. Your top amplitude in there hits 1.756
